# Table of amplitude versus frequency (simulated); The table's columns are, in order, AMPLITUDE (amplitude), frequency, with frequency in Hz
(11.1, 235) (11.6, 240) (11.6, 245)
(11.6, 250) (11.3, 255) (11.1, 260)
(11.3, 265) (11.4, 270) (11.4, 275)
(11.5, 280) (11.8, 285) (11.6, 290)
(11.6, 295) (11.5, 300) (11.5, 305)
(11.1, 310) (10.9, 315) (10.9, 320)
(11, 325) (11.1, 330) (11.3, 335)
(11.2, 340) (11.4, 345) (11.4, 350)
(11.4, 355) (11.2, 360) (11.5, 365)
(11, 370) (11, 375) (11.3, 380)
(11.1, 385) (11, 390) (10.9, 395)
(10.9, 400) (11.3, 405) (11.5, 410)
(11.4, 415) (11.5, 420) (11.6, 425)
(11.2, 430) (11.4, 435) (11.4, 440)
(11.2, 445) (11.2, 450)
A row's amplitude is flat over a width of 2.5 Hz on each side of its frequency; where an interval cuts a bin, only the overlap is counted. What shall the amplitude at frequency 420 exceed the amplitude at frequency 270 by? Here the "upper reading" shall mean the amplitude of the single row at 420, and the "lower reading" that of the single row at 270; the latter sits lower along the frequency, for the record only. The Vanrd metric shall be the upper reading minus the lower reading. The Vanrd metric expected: 0.10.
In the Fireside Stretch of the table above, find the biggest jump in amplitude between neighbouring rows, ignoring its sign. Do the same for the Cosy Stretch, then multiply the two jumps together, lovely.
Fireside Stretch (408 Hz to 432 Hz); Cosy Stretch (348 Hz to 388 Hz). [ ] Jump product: 0.200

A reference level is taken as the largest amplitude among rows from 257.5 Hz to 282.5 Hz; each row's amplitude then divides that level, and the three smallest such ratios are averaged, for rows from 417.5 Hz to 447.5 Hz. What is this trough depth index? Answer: 1.00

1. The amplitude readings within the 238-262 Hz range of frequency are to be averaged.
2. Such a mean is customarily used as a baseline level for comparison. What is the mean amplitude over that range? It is 11.4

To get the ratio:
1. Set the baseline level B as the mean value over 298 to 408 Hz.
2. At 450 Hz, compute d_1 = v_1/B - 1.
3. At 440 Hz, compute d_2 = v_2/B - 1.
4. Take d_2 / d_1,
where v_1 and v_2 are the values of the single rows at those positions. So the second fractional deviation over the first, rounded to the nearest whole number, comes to 10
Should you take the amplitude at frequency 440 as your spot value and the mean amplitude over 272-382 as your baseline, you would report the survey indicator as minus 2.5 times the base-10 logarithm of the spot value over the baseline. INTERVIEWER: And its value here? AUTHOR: -0.010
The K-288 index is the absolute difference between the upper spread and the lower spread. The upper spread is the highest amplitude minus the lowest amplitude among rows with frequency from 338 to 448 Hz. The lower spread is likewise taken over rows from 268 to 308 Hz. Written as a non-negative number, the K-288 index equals 0.30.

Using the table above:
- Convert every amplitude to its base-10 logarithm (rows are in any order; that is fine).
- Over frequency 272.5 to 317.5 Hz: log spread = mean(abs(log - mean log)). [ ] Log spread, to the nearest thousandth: 0.008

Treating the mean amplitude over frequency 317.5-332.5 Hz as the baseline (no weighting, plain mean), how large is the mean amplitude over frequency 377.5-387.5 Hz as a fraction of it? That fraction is 1.02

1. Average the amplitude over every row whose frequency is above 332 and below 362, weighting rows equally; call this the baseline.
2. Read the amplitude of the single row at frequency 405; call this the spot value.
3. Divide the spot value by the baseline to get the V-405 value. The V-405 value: 1.00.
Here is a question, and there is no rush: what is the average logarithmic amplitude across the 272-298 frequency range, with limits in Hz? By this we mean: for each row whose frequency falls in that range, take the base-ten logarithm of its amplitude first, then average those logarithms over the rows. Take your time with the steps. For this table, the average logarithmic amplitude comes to 1.06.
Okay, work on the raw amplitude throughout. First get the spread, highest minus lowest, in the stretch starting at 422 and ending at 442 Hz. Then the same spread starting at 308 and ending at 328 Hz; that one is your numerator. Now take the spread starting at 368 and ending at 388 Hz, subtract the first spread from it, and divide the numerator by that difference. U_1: -2.0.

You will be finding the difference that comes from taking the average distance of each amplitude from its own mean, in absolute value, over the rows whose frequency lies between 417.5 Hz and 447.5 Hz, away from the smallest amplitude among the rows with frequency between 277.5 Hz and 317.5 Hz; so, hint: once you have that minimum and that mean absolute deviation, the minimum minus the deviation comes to 10.8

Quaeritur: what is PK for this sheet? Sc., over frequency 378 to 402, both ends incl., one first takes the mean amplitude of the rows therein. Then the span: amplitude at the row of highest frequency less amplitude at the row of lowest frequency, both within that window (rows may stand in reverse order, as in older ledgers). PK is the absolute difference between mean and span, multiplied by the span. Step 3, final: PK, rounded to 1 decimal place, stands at -4.6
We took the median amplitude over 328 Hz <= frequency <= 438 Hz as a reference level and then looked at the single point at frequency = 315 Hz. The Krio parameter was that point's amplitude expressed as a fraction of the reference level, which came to 0.96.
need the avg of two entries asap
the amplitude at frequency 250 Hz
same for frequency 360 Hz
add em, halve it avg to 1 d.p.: 11.4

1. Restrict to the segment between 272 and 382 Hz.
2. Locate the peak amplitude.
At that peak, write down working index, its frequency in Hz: 285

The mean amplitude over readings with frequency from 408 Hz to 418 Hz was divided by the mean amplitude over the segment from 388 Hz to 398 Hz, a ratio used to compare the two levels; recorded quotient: 1.05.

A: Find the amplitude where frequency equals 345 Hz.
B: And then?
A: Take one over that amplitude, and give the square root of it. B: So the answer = 0.296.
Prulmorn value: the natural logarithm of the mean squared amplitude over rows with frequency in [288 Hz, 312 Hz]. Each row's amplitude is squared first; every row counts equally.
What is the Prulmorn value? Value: 4.88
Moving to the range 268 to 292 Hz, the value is 4.89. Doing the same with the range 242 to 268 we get 4.86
